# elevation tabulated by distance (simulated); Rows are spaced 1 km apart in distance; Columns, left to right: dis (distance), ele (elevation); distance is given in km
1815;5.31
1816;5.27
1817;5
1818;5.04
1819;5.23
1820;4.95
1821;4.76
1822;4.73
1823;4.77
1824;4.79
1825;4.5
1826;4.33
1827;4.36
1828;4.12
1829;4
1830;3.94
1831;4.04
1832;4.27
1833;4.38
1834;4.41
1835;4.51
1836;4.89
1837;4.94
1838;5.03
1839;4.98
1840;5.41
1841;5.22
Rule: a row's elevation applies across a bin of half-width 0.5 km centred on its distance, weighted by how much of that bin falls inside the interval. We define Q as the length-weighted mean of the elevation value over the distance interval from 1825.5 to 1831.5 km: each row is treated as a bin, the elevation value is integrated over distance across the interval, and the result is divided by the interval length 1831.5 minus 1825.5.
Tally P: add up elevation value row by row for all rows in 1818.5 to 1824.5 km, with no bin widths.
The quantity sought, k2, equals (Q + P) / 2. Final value 16.7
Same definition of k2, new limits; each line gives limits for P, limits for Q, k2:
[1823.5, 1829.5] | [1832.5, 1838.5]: 15.4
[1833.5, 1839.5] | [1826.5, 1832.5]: 16.4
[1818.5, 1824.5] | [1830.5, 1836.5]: 16.8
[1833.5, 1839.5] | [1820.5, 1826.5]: 16.7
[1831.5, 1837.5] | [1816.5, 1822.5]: 16.2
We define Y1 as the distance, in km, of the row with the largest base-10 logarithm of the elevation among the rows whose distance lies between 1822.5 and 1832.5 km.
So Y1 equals 1824 km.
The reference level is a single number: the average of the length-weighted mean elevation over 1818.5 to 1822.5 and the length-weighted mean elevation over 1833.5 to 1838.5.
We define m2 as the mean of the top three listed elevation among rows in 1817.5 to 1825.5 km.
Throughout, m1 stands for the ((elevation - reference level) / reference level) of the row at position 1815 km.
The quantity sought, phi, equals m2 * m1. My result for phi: 0.50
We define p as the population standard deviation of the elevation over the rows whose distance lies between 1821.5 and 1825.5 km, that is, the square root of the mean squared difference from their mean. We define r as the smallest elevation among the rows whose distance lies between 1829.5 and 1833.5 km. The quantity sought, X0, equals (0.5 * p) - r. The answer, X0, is -3.88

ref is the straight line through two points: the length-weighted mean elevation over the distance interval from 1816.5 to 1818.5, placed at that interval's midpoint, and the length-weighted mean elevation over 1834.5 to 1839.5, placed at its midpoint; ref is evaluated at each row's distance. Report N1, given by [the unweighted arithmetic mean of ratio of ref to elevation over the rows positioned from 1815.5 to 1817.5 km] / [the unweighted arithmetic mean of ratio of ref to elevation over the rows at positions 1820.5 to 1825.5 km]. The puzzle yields 0.93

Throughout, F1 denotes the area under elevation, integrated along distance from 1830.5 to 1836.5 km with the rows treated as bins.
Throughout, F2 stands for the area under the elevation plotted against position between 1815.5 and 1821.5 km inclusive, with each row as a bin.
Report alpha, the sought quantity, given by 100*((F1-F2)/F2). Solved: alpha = -12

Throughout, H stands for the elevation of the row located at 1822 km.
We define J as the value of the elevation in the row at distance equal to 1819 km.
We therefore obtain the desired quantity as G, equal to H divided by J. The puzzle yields 0.90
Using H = 4.73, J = 5.23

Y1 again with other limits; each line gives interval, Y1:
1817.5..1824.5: 1819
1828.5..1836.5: 1836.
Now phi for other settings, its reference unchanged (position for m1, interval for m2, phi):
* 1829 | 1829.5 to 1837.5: -0.83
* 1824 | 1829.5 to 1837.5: -0.05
